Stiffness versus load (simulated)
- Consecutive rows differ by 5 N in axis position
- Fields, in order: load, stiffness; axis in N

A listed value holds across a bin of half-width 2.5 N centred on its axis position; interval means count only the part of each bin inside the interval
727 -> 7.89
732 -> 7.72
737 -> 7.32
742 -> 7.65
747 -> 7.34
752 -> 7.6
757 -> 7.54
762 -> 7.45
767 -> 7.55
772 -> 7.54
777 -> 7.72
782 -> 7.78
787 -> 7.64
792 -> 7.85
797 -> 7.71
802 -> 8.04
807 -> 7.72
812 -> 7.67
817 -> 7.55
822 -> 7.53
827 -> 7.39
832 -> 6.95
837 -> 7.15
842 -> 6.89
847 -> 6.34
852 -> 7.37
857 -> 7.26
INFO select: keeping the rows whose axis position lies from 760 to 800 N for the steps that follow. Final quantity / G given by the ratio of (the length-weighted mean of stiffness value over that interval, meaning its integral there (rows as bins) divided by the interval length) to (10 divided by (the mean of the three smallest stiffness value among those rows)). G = 5.76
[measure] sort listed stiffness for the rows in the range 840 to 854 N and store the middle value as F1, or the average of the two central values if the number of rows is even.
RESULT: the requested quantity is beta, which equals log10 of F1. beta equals 0.838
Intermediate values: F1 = 6.89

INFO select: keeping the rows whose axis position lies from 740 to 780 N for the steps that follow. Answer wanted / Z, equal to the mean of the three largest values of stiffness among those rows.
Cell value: 7.66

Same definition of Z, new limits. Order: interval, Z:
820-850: 7.36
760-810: 7.89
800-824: 7.81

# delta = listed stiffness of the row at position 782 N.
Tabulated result 7.78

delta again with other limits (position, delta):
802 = 8.04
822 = 7.53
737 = 7.32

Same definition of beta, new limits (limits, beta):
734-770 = 0.877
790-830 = 0.886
